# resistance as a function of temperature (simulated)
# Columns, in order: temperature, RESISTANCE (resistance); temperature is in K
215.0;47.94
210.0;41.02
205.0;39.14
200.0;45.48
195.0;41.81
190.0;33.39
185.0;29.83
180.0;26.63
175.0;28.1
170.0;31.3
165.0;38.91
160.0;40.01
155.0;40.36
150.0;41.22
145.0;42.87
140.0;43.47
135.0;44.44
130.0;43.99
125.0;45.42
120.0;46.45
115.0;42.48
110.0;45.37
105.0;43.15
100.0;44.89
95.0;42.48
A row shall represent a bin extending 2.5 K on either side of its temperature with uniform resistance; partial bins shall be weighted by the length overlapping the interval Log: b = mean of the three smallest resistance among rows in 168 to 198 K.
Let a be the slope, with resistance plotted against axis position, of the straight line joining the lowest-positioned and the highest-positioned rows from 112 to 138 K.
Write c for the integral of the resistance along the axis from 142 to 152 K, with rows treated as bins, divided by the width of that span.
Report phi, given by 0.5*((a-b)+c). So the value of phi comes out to 7.0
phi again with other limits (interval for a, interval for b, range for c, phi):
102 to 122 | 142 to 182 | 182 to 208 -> 4.7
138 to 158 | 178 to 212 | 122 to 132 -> 7.3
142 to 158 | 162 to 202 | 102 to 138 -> 8.0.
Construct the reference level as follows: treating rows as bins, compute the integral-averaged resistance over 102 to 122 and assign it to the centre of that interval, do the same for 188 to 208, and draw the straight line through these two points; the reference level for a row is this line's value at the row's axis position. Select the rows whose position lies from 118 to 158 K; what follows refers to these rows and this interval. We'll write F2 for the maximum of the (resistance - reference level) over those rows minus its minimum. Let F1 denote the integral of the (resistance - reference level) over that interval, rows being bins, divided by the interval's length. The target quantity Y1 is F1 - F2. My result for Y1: -4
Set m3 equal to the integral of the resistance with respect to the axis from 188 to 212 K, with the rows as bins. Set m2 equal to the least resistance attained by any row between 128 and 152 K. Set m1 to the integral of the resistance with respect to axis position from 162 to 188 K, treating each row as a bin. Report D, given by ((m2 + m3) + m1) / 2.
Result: 909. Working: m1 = 811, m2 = 41.22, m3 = 967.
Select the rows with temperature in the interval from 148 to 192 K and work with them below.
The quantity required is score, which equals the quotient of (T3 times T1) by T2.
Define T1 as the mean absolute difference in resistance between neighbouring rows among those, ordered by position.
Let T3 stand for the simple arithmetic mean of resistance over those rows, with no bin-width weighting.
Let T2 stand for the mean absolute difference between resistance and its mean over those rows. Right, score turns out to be 18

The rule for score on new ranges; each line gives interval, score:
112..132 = 71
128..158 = 30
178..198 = 36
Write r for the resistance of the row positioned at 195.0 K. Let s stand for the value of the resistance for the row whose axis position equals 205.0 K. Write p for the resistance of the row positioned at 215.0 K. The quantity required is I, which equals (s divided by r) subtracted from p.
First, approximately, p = 47.94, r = 41.81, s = 39.14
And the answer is 47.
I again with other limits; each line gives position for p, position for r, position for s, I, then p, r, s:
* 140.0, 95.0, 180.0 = 43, 43.47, 42.48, 26.63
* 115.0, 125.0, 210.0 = 42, 42.48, 45.42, 41.02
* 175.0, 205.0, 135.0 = 27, 28.1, 39.14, 44.44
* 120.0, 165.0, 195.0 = 45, 46.45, 38.91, 41.81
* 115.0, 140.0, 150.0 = 42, 42.48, 43.47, 41.22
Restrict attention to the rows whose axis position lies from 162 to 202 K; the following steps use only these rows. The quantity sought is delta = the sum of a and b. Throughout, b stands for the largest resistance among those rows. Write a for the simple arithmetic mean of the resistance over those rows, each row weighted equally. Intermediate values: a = 34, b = 45.48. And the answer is 80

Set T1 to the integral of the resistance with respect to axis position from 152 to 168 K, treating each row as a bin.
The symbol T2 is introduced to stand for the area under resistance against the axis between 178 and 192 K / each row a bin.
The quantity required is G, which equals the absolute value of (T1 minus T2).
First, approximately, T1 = 633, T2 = 419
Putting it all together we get 213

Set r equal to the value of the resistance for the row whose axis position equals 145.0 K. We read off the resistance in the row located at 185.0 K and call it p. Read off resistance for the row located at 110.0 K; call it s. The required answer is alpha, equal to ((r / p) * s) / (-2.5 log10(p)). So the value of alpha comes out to -18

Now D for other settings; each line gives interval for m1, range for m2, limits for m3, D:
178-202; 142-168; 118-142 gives 981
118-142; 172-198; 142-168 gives 1077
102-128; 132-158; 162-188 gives 1005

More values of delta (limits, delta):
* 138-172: 83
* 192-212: 87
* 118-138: 92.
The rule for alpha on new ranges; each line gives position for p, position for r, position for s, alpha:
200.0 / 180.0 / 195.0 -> -6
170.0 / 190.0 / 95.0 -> -12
